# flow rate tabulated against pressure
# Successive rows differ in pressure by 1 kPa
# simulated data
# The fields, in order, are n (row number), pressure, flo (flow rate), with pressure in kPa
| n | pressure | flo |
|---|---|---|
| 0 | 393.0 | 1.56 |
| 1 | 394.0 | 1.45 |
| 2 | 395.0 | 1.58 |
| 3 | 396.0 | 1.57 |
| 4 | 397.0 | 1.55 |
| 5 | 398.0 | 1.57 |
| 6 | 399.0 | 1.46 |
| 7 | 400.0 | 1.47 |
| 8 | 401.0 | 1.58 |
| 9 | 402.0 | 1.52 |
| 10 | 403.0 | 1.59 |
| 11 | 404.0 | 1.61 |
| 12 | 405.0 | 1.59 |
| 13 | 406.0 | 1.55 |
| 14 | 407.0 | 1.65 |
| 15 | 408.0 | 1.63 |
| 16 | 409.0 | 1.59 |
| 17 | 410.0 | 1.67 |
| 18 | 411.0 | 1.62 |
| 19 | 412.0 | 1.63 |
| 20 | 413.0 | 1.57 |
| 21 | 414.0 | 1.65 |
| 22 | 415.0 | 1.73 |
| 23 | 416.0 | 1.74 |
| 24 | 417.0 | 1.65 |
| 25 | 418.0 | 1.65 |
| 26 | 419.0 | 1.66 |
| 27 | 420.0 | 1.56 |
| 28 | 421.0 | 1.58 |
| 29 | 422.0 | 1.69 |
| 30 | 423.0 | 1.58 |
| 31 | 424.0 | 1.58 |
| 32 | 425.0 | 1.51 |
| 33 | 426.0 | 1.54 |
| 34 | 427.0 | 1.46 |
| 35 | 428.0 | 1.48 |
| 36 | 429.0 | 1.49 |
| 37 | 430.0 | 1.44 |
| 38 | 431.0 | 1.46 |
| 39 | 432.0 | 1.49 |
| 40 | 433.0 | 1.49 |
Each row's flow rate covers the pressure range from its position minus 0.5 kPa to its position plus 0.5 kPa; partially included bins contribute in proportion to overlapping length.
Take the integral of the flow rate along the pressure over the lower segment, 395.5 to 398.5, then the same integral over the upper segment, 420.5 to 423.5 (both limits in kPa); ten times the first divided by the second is 9.67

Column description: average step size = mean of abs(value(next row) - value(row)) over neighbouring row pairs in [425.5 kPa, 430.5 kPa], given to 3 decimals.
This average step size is 0.040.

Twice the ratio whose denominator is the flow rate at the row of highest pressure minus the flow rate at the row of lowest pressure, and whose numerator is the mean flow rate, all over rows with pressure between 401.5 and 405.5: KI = 45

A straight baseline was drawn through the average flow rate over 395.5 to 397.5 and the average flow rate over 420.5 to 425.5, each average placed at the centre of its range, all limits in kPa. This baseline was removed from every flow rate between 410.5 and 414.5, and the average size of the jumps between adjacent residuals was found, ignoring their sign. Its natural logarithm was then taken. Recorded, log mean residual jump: -3.00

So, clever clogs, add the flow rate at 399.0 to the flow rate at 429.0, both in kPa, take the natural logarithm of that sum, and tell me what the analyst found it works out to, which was 1.08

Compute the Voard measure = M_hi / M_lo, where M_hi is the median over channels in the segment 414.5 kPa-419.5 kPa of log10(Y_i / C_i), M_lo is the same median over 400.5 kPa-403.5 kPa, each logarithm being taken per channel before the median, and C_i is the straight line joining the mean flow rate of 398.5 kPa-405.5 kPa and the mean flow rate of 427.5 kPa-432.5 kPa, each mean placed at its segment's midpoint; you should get 5.0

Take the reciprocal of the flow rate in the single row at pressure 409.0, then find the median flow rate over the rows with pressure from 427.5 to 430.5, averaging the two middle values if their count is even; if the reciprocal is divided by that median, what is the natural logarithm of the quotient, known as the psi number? -0.86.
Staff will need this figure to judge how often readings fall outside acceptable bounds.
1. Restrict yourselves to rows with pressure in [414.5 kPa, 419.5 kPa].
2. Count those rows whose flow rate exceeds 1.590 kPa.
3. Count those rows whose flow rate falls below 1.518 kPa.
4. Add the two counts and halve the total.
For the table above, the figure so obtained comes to 2.5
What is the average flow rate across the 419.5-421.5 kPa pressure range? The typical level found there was 1.57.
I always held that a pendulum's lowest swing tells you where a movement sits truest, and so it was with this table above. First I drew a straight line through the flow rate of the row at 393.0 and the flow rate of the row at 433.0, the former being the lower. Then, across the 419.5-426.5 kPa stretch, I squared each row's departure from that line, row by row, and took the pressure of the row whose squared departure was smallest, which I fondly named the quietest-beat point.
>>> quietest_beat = 425.0 kPa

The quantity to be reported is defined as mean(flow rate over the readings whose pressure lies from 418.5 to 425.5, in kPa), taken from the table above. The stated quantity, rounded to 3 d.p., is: 1.594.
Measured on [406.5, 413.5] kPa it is 1.623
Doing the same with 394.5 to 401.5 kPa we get 1.540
